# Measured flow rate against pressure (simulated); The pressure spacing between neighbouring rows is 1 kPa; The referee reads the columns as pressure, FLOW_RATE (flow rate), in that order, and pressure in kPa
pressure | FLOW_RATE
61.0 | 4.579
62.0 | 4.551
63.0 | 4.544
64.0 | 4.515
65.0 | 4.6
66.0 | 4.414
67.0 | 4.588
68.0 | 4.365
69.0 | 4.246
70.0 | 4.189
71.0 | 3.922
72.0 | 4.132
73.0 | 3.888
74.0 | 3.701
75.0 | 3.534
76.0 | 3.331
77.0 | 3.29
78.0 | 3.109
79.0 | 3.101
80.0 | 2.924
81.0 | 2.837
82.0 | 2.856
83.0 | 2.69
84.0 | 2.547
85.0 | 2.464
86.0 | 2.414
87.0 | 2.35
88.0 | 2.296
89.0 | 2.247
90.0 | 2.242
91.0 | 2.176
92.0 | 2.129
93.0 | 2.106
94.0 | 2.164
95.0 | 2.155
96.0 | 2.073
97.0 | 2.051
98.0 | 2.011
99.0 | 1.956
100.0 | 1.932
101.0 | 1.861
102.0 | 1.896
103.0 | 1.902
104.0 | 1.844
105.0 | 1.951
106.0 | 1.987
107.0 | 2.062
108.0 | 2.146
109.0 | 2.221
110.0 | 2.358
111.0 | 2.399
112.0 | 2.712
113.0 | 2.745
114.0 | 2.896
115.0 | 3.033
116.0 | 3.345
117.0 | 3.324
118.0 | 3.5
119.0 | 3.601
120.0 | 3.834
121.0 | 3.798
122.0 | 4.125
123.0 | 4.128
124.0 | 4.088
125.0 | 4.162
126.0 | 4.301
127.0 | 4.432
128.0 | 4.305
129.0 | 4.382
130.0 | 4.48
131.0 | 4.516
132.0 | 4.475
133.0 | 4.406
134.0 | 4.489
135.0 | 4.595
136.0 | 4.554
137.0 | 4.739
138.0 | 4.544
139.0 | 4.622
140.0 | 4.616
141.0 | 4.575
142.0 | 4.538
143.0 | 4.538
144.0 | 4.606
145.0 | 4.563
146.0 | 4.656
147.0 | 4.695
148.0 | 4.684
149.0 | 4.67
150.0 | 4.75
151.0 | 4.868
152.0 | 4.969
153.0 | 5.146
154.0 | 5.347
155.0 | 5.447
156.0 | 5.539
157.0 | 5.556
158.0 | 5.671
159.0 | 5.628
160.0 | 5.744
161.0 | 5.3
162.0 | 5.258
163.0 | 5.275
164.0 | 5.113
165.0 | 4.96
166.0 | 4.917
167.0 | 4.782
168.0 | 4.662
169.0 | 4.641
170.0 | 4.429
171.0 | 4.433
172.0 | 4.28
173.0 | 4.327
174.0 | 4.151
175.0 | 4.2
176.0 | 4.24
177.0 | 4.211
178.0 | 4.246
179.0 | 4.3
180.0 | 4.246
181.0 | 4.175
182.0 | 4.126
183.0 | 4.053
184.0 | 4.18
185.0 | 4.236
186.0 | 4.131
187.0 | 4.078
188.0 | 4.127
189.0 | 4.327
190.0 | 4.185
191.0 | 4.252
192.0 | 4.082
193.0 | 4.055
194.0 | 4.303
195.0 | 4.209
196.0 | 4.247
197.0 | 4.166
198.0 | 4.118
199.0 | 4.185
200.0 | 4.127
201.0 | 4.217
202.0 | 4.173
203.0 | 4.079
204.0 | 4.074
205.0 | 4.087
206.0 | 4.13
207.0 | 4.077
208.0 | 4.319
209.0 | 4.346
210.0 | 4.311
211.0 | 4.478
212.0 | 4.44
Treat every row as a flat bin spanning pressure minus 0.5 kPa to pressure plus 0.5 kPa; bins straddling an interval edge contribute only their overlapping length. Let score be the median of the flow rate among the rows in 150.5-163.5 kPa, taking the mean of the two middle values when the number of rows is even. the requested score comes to 5.35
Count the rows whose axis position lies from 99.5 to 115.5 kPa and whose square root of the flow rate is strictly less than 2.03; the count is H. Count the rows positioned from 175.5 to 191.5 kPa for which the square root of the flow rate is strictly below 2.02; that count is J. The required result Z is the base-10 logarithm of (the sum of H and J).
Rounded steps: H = 16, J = 2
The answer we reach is 1.26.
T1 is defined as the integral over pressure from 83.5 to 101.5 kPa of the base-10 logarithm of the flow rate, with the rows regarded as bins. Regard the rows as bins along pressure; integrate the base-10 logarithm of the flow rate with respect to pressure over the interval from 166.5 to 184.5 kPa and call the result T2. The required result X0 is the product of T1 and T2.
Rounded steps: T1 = 6.1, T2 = 11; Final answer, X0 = 69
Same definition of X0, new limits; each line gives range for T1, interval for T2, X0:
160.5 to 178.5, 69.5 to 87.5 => 107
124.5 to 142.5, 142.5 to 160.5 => 148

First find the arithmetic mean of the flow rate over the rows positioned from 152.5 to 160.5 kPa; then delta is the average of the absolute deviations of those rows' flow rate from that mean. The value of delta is 0.15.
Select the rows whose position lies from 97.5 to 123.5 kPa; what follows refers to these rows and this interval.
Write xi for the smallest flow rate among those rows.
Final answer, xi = 1.844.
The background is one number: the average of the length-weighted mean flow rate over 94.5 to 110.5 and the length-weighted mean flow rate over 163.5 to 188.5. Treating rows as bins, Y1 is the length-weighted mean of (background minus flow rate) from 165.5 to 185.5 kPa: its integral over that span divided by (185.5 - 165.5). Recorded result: -1.1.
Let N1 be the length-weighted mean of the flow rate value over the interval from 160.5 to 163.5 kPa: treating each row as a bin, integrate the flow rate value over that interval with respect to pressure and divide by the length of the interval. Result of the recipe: 5.3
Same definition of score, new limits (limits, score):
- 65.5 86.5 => 3.33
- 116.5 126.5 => 3.96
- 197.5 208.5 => 4.13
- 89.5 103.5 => 2.06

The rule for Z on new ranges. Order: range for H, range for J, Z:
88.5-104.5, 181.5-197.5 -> 1.28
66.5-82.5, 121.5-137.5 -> 1.04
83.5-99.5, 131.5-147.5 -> 1.20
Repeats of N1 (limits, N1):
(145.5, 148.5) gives 4.7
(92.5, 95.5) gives 2.1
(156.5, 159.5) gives 5.6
